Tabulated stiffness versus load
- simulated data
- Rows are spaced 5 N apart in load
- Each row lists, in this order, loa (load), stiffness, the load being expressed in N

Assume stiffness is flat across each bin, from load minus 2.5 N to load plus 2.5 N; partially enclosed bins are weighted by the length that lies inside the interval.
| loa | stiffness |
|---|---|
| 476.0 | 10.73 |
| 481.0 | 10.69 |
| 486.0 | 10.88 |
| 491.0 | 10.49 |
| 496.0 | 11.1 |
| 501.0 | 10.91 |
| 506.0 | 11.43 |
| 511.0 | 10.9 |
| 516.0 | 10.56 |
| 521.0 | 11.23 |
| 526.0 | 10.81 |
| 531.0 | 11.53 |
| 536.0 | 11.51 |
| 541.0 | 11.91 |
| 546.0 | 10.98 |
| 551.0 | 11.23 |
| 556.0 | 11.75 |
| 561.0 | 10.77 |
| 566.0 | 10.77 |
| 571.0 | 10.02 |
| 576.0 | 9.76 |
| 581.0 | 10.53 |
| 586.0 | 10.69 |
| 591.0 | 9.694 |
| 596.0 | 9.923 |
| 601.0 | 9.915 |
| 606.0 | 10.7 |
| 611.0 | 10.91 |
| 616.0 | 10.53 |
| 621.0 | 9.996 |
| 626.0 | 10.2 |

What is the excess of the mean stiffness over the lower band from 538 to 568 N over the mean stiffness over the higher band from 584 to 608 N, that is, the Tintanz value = 1.1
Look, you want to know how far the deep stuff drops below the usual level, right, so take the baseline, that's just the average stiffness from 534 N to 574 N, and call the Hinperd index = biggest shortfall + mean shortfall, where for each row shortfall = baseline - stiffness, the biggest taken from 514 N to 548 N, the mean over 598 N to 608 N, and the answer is 1.4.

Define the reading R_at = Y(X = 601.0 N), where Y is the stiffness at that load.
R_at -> 9.915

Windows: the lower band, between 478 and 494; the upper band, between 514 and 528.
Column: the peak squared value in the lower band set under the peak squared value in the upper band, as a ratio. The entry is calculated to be 1.07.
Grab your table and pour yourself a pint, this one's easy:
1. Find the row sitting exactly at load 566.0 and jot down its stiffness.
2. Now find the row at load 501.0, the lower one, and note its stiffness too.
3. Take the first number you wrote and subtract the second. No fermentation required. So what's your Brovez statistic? -0.14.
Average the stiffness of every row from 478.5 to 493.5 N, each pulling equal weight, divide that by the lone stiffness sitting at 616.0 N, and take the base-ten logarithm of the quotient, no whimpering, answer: 0.006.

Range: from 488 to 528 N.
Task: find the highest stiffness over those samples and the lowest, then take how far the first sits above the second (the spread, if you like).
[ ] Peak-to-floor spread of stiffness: 0.94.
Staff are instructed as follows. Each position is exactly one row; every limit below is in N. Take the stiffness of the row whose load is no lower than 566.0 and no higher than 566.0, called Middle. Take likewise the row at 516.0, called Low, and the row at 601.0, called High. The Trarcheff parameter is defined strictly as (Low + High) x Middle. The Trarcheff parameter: 221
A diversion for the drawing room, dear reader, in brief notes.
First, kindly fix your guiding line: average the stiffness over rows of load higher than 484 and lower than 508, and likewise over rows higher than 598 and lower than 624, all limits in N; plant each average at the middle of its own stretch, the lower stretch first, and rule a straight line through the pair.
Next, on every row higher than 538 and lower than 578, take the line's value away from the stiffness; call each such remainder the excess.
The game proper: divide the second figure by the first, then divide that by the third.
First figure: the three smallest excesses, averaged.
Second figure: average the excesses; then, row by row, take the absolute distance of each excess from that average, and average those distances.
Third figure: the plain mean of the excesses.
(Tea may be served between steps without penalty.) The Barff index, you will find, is -5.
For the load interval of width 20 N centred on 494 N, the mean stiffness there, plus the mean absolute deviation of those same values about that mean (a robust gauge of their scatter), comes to 11.0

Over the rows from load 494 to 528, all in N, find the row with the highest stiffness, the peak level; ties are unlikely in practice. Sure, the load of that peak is 506.0 N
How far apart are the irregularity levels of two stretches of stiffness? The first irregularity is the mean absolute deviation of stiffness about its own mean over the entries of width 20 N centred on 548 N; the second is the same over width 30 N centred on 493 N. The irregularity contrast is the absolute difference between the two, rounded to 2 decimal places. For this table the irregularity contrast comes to 0.13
